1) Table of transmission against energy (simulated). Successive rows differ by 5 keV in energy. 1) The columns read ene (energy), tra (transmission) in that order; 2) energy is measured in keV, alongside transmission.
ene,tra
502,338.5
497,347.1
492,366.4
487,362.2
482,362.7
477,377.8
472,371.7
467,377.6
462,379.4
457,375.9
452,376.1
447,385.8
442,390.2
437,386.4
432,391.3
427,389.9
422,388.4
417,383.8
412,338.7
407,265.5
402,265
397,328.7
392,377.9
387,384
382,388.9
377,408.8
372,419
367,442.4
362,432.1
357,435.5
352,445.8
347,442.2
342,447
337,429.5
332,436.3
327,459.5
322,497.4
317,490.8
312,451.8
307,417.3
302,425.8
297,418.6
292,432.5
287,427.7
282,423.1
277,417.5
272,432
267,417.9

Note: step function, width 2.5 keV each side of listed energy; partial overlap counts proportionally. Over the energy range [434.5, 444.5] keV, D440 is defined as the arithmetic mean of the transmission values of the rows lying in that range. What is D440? 388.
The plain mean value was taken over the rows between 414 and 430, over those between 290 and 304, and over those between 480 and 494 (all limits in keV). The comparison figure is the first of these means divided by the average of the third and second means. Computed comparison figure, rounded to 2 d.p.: 0.98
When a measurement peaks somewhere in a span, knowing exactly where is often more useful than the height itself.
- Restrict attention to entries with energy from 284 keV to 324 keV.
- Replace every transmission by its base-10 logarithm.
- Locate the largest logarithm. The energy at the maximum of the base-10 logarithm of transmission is 322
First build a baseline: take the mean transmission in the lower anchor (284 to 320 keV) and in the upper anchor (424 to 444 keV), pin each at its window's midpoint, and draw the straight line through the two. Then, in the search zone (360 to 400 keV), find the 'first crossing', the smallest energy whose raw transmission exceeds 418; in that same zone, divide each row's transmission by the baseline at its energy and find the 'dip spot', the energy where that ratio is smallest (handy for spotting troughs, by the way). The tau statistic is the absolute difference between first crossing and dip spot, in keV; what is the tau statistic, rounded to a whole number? 35 keV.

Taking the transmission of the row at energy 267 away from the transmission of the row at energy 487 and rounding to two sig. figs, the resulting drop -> -56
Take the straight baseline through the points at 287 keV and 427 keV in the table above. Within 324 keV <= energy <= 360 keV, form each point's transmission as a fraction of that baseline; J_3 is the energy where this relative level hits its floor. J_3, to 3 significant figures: 337 keV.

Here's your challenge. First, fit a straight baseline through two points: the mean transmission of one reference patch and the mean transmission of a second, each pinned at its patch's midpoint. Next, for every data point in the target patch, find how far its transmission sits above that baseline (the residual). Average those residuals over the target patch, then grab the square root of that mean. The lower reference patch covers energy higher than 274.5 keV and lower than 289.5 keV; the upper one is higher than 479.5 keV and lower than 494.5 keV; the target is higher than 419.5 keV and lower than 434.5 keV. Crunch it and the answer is 3.0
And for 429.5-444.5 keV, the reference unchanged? 3.3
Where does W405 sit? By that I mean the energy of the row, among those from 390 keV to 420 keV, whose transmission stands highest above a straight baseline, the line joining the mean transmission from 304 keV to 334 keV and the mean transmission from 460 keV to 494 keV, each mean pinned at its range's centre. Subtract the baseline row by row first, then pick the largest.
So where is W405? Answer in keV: 417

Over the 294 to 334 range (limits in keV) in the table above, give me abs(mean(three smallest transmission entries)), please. 421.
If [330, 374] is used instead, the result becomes 427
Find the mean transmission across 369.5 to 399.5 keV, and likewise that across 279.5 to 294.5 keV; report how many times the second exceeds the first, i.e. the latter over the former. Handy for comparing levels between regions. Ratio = 1.11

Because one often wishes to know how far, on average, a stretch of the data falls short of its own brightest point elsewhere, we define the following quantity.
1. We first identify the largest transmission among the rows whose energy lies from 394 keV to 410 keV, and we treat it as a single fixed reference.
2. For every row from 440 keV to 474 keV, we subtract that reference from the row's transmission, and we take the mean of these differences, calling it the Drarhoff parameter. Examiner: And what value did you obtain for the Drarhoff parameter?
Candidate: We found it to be 51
